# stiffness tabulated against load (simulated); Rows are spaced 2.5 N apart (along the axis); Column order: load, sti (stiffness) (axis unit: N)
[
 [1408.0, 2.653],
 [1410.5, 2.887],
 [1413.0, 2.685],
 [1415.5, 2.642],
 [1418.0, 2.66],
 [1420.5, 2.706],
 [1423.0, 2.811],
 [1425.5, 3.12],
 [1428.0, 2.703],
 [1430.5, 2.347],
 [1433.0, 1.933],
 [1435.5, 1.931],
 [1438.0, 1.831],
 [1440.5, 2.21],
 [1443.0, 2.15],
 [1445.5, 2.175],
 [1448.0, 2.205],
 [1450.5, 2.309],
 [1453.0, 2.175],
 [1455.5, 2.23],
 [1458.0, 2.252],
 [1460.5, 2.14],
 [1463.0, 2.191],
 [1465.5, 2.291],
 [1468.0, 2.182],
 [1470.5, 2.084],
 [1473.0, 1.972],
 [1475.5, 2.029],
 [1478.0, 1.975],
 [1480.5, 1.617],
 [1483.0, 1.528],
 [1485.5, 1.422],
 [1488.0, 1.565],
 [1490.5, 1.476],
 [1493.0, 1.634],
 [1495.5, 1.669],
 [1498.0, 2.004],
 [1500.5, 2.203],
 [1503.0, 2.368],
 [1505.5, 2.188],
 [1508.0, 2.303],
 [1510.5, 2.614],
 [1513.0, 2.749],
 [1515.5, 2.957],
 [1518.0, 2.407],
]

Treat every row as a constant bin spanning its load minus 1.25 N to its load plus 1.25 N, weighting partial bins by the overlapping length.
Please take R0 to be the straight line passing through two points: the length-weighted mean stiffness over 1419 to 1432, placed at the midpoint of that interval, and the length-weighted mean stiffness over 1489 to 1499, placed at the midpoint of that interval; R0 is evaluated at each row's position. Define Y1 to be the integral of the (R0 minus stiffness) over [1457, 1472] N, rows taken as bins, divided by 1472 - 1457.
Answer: -0.05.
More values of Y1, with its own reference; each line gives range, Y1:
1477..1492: 0.24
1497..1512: -0.77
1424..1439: 0.30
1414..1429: 0.01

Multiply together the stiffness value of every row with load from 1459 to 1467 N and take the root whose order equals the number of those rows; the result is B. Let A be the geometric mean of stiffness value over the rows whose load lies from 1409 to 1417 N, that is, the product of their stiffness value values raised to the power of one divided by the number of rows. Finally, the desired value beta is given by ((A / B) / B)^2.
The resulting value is 0.32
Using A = 2.74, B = 2.21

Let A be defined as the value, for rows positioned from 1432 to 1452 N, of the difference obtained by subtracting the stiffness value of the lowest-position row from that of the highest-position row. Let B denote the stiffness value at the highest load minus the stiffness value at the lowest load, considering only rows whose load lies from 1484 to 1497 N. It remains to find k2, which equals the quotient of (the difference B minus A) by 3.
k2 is -0.04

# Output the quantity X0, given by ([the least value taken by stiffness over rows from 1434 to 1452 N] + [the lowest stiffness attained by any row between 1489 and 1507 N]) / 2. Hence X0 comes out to 1.65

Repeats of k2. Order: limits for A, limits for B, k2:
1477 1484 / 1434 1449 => 0.24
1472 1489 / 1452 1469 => 0.14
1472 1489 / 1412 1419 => 0.13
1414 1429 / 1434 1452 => 0.11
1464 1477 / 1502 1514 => 0.21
